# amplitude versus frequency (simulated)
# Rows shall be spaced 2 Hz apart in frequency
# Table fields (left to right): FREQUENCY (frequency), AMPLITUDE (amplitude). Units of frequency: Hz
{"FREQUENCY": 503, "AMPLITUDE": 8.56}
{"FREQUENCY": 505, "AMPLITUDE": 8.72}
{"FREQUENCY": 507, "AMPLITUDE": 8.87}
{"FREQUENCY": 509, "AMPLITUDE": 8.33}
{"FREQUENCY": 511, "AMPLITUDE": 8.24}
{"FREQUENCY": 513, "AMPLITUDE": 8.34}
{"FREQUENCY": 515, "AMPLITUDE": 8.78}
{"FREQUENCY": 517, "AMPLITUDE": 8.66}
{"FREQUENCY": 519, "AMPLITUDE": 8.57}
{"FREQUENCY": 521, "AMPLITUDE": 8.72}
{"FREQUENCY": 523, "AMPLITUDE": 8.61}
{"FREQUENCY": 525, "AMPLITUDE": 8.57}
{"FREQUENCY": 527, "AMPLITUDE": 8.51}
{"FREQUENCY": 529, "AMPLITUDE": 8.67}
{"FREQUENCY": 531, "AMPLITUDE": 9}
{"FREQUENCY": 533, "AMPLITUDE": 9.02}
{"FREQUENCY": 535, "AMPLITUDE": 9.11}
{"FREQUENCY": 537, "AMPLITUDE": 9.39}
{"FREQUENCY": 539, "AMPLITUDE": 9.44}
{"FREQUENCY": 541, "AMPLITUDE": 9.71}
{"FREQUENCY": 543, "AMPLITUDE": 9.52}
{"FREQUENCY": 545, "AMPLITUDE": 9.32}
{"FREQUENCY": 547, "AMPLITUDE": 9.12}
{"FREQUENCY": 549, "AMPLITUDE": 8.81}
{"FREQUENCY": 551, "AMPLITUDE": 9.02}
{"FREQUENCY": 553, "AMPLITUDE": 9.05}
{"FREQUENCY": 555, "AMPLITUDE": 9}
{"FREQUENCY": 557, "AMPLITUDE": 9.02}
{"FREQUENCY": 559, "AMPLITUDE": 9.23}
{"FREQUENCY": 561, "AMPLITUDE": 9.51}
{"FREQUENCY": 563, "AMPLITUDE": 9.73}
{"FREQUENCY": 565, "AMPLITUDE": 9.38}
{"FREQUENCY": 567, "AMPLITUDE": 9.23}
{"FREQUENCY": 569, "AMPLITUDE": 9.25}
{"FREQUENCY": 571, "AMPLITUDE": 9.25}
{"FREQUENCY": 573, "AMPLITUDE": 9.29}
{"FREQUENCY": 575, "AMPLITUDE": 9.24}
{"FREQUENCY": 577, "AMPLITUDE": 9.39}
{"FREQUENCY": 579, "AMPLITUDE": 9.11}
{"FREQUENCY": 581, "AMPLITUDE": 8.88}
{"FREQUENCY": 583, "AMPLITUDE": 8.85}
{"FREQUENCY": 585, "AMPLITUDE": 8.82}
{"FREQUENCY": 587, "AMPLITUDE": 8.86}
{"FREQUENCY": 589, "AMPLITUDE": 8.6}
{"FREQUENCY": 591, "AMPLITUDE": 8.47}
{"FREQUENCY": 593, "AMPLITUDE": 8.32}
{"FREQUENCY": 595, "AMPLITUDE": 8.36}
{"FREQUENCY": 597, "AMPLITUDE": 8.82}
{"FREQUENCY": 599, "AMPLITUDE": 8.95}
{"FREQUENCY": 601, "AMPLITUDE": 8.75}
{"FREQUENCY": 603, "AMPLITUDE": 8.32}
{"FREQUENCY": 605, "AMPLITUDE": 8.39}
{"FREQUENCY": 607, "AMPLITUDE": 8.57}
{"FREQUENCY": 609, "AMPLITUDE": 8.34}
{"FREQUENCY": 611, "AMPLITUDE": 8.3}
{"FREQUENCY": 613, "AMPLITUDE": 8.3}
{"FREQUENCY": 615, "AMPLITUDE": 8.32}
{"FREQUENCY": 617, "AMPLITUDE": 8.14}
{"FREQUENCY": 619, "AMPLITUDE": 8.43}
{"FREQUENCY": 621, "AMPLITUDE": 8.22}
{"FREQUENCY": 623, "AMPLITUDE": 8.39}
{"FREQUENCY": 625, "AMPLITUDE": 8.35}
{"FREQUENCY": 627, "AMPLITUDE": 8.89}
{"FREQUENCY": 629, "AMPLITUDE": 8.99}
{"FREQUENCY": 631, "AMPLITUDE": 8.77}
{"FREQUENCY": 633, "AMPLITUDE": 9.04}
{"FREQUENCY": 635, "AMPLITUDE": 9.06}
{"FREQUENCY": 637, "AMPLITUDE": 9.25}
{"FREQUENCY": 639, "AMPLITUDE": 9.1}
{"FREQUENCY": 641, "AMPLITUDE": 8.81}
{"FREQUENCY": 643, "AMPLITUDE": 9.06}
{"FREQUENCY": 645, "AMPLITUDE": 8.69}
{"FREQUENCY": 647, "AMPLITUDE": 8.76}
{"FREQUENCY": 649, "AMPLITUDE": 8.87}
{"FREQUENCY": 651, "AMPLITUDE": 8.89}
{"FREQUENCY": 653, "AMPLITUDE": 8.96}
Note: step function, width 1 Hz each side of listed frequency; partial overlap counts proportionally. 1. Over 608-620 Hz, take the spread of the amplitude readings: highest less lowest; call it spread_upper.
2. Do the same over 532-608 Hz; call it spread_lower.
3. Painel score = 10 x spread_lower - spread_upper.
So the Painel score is 13.8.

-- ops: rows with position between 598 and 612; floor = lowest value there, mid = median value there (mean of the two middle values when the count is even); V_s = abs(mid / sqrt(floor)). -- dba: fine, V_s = 2.91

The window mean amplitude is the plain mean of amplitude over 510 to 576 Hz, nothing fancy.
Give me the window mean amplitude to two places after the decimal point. 9.04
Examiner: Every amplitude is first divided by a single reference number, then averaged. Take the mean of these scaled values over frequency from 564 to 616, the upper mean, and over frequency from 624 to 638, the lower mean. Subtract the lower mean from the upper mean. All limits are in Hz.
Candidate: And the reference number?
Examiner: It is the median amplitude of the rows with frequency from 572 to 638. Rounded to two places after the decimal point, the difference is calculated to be -0.01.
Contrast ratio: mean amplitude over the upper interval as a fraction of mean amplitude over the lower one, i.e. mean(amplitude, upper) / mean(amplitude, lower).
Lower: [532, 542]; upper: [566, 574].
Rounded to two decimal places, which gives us 0.99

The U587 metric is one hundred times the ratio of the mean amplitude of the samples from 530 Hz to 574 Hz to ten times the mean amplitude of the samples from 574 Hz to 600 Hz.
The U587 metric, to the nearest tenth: 10.5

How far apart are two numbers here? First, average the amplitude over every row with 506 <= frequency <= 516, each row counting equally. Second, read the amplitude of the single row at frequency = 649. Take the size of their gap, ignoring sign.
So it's 0.4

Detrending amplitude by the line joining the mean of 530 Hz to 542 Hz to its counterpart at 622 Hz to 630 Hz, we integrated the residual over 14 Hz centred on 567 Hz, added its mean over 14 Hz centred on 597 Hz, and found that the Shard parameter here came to 4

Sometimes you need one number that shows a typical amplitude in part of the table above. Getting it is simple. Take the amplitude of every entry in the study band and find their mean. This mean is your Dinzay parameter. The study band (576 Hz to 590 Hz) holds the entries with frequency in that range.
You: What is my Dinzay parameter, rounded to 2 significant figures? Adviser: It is 8.9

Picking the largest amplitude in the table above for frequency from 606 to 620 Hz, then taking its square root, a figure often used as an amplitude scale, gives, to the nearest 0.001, 2.927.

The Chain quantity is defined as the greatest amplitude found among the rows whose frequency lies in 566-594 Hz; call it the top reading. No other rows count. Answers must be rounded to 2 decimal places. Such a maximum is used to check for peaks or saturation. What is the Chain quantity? 9.39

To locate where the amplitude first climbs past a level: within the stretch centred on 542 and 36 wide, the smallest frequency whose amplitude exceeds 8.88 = 531 Hz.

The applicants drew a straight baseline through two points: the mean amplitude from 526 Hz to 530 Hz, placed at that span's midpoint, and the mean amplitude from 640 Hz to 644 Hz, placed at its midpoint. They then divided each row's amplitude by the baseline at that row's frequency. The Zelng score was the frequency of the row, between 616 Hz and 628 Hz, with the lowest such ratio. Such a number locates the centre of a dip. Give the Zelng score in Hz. 617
